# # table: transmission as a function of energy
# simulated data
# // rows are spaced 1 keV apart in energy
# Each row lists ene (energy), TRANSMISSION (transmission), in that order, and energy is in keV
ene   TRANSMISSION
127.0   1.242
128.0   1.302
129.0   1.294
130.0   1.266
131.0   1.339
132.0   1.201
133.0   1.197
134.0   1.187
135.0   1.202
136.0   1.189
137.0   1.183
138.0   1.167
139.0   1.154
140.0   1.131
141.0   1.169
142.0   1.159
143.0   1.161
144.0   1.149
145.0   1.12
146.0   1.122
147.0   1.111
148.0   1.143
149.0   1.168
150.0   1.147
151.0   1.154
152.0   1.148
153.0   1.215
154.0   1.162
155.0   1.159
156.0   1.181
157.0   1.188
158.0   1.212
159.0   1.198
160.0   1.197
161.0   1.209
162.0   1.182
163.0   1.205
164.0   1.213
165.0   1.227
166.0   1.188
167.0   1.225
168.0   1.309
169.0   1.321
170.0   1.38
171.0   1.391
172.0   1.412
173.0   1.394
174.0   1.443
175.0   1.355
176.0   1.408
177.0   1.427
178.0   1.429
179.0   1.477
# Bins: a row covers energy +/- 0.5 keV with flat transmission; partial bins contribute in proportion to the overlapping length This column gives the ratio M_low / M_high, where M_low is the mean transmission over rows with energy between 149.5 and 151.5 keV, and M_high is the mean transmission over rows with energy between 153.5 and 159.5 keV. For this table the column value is 0.97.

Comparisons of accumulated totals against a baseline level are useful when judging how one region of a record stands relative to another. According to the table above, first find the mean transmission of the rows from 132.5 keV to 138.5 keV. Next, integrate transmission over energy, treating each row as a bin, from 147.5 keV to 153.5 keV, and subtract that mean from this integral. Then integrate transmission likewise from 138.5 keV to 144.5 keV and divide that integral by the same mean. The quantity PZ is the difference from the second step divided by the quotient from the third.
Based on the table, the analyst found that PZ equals 0.99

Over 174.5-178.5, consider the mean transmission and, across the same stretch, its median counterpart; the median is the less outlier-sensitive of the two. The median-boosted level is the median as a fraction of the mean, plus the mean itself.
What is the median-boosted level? 2.41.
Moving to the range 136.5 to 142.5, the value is 2.16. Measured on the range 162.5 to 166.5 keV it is 2.21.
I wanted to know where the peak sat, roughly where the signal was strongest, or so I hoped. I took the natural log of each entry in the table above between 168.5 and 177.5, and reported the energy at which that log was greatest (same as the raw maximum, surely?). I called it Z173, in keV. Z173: 174.0 keV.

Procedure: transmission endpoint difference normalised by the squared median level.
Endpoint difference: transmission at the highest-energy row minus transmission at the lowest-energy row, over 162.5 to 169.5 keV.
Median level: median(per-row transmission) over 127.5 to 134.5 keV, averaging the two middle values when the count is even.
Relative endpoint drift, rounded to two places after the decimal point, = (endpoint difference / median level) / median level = 0.07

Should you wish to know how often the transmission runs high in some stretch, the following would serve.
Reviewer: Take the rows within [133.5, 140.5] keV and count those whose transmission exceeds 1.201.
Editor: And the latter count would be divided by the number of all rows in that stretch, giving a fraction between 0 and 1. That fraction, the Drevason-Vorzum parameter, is 0.14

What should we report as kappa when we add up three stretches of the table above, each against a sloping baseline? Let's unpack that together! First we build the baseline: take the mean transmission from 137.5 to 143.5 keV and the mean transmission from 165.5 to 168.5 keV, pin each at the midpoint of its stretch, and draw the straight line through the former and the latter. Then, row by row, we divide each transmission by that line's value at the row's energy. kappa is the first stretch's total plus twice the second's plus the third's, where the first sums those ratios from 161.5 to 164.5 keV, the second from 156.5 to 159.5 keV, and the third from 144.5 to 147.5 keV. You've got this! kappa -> 11.7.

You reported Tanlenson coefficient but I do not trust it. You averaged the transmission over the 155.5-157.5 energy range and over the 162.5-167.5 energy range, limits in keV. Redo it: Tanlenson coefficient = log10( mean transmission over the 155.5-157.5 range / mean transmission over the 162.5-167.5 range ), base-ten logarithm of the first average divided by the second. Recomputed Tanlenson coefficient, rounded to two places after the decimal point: -0.01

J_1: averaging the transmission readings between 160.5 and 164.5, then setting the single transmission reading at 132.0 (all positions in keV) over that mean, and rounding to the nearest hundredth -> 1.00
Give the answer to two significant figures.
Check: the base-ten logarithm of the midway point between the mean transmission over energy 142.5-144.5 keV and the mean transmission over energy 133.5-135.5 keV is 0.070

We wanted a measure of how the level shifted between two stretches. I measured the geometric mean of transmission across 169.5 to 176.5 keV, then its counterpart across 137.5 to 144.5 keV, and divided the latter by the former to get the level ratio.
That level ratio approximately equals 0.83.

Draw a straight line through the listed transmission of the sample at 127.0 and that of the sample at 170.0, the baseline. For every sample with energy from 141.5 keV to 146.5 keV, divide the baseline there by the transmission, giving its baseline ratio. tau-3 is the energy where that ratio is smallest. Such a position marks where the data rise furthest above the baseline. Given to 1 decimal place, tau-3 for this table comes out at 142.0 keV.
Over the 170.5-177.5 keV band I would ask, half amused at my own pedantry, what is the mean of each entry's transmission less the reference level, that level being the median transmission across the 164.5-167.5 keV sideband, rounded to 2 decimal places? 0.18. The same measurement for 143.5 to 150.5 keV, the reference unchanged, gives -0.09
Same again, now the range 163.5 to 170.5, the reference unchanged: 0.04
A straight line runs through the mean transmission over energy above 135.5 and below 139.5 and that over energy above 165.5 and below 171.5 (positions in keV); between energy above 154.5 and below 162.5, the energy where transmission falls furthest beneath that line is 162.0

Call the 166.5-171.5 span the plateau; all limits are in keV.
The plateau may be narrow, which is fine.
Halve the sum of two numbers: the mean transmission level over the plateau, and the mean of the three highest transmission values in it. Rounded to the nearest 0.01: 1.34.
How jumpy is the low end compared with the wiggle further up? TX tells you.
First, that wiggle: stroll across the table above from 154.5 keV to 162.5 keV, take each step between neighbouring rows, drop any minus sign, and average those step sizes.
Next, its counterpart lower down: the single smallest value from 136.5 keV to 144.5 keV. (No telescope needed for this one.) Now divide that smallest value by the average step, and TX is 74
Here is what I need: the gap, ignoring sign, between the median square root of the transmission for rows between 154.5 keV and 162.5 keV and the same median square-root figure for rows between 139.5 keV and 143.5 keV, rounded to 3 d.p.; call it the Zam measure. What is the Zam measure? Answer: 0.015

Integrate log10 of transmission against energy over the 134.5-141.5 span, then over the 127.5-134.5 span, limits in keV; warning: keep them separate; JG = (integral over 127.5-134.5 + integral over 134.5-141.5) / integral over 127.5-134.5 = 1.7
